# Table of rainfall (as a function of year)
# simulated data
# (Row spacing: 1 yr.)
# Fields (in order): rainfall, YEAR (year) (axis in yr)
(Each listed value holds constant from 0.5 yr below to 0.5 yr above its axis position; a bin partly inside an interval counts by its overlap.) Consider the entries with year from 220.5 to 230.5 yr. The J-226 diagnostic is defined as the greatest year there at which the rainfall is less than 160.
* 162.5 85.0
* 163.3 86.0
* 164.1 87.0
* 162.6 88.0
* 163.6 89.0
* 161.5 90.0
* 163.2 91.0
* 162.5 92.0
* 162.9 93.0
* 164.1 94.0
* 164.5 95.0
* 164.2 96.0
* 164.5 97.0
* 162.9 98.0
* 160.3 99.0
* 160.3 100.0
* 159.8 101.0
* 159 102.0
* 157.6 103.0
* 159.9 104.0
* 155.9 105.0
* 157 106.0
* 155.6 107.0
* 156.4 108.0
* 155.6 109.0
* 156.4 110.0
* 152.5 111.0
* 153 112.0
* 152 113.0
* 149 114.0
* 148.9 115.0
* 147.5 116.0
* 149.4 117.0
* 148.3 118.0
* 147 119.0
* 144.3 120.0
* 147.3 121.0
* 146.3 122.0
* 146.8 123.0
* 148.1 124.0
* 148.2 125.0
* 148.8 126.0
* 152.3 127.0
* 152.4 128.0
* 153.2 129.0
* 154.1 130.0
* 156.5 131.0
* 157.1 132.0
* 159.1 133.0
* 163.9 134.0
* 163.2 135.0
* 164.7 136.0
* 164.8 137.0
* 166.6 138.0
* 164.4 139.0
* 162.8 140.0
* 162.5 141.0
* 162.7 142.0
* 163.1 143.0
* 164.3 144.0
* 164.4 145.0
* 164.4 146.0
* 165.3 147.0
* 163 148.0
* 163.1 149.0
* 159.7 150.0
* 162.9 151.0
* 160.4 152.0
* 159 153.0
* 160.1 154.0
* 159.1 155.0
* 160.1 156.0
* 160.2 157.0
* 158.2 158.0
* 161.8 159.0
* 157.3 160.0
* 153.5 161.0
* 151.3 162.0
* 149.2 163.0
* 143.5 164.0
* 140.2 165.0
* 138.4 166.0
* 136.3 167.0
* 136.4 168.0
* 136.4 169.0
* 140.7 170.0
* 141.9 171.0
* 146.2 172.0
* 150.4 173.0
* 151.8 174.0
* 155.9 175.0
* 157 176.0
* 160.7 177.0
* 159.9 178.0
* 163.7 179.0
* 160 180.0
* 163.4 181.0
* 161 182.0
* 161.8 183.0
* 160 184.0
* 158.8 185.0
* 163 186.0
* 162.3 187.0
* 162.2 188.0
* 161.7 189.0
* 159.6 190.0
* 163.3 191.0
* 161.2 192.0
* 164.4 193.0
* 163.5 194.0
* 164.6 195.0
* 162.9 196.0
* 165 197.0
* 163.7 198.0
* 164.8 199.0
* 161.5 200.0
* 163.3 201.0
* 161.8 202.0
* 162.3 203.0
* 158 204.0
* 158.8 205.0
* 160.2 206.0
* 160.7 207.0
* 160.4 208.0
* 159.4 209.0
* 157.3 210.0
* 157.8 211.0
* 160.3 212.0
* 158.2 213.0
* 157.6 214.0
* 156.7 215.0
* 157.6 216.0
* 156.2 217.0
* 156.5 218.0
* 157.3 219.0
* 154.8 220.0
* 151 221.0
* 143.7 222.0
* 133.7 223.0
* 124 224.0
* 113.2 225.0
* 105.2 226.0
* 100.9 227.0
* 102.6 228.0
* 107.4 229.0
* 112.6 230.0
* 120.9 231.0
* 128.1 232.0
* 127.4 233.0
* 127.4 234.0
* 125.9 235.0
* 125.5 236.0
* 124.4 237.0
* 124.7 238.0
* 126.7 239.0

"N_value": 230.0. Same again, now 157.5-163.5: 163.0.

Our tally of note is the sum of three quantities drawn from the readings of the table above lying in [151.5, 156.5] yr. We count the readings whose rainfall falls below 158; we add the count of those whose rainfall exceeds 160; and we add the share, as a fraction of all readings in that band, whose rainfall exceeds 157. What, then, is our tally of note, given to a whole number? 4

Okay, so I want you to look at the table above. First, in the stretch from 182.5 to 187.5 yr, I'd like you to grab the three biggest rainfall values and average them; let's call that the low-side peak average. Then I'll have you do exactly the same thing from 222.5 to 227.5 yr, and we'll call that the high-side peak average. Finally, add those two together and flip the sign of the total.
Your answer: -286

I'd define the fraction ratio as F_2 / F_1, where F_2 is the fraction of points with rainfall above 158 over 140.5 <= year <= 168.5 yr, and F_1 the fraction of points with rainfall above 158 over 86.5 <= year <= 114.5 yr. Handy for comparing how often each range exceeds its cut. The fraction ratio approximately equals 1.1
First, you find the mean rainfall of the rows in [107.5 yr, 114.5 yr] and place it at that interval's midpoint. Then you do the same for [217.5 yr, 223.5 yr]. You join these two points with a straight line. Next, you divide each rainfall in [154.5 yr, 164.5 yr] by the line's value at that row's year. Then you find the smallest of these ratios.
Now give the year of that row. 164.0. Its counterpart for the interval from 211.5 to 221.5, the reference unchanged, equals 221.0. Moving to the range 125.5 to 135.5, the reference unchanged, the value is 126.0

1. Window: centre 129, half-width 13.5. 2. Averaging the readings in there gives 155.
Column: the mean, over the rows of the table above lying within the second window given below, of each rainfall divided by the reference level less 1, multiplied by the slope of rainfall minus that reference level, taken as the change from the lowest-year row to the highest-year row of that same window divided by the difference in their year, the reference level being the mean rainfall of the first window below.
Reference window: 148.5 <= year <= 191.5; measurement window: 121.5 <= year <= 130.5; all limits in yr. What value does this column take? -0.032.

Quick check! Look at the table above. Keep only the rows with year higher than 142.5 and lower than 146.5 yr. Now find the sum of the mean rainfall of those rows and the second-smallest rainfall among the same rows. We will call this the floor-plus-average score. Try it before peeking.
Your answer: 328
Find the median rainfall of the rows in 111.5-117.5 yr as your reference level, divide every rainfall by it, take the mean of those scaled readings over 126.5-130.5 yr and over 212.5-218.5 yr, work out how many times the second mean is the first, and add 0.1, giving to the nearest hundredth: 1.13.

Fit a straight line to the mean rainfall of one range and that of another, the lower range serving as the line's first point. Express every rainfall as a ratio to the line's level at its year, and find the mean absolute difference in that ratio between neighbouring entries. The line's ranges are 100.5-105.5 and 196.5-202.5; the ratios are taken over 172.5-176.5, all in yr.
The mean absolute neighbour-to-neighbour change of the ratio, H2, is 0.0133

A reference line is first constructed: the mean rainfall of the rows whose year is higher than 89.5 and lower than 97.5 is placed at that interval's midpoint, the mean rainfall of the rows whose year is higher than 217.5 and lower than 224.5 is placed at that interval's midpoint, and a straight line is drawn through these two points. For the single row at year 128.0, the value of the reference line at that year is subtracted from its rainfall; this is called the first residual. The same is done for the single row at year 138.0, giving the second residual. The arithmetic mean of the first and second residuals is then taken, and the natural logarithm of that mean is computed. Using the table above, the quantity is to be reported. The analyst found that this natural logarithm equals 0.4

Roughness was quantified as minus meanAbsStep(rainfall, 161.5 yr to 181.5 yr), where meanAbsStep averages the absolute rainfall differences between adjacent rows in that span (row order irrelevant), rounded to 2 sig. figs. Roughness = -2.7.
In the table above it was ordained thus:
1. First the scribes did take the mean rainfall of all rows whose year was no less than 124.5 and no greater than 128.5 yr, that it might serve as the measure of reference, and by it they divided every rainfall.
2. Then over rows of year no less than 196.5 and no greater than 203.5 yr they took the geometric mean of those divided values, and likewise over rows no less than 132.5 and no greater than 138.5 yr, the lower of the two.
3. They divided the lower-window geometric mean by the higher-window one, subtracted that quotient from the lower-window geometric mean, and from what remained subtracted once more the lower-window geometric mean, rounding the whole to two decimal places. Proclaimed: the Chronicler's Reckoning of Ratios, -1.00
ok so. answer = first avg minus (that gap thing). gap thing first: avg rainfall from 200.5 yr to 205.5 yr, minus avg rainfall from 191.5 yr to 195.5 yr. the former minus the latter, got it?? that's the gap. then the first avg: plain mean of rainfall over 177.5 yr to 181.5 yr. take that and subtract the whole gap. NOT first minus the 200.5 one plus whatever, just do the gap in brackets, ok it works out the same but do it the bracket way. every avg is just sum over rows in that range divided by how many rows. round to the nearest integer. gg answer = 164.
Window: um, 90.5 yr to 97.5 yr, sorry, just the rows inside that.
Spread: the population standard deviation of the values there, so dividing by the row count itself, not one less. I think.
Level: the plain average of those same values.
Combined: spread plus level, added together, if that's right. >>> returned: 164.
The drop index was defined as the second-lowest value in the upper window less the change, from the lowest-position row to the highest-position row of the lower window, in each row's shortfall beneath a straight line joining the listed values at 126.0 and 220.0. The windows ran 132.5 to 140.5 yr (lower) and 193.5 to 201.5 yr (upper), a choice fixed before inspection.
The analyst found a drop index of 166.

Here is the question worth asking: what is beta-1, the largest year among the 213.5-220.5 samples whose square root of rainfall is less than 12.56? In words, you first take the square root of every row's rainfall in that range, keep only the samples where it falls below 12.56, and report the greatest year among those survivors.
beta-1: 220.0 yr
